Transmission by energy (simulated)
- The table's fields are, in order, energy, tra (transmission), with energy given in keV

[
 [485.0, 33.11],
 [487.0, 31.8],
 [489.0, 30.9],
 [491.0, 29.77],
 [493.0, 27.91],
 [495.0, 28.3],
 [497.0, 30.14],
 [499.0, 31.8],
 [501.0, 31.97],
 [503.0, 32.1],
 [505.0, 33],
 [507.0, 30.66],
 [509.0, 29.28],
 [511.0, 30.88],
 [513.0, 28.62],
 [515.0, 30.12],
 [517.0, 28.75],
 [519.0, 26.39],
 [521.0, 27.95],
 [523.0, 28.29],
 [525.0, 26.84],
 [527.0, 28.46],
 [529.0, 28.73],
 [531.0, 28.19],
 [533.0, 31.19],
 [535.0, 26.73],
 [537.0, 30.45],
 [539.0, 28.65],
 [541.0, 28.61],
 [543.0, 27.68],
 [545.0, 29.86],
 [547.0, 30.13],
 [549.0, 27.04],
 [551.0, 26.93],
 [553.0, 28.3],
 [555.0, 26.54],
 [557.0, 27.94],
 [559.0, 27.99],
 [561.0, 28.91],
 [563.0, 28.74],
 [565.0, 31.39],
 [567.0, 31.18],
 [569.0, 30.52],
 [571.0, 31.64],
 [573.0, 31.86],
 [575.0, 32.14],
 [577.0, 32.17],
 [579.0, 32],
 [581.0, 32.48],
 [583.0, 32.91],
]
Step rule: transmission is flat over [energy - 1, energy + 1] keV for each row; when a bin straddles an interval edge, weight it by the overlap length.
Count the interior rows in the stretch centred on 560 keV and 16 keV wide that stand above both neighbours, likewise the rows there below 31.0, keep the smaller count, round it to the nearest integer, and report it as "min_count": 2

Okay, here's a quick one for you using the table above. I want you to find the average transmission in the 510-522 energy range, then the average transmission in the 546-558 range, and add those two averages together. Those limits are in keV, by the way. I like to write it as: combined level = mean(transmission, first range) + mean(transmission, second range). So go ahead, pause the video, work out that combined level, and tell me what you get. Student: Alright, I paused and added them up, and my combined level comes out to 56.6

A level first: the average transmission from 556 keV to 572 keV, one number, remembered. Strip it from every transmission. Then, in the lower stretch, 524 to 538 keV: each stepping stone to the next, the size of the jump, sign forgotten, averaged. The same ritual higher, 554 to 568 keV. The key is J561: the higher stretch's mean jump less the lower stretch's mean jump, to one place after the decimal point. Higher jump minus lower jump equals -1.4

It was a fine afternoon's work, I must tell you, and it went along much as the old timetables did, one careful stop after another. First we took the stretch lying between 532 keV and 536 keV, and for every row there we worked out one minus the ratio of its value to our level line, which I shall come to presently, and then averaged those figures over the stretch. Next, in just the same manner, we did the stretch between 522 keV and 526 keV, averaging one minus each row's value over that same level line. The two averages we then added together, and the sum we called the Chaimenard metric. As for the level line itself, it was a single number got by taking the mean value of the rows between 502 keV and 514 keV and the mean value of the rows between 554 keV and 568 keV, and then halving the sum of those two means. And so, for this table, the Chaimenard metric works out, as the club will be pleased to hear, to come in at 0.107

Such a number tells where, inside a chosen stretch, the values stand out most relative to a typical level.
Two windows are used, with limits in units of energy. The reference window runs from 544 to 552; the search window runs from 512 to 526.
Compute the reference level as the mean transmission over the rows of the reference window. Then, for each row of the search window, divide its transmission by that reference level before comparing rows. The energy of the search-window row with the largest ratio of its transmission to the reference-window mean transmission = 515.0 keV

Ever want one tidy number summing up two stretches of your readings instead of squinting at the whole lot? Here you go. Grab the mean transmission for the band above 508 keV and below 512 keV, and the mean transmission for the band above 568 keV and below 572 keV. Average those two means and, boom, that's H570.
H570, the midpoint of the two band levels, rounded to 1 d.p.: 30.6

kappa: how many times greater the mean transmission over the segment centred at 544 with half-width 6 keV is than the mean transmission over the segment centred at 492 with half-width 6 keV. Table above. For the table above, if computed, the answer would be 0.962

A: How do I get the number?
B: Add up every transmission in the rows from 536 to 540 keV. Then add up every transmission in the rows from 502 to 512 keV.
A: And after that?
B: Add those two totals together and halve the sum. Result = 108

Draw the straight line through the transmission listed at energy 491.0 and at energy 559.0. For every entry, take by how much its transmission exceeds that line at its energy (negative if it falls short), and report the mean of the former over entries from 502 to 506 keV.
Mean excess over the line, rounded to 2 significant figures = 3.1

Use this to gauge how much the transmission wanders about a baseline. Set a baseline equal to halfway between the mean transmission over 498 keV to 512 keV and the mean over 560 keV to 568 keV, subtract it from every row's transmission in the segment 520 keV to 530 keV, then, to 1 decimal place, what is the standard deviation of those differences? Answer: 0.7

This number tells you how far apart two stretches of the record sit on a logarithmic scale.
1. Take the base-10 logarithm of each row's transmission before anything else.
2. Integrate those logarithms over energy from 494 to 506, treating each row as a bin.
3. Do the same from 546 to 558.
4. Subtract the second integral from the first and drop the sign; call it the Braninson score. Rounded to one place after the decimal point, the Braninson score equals 0.6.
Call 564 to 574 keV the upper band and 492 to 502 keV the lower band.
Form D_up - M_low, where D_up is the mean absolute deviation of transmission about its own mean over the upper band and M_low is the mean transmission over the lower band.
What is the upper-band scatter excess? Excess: -29.6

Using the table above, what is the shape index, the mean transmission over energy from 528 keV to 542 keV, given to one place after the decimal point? 28.9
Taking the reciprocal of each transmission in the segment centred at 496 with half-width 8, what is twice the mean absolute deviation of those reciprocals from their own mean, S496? 0.0029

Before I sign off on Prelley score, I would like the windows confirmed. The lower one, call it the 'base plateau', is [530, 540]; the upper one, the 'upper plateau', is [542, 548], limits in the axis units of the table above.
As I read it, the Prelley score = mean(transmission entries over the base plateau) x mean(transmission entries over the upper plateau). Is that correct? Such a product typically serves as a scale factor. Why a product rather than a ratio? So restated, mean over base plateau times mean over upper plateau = 849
